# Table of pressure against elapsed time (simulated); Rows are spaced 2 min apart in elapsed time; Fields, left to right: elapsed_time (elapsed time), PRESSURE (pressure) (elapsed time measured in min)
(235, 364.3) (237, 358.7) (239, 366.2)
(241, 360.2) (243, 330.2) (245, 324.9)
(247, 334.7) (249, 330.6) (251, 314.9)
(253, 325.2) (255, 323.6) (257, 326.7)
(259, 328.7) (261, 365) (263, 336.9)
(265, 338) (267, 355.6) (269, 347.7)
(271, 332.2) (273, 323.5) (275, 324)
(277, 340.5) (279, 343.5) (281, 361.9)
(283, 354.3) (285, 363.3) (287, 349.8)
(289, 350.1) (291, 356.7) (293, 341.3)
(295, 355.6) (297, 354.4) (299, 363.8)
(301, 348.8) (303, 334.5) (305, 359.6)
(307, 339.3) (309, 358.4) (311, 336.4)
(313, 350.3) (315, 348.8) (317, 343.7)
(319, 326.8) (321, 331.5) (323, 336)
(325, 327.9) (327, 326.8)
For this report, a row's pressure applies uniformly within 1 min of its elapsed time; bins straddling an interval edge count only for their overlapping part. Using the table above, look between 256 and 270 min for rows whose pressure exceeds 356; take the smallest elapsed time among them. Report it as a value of 261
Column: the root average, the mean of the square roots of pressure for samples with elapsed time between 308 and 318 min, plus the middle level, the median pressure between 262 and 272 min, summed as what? 356.6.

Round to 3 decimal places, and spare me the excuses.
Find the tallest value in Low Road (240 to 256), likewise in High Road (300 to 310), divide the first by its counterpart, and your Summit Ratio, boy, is 1.002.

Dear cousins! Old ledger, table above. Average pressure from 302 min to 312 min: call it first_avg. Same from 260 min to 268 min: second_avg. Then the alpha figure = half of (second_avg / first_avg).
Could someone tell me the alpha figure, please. 0.50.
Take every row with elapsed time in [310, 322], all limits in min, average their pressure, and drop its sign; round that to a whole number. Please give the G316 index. 340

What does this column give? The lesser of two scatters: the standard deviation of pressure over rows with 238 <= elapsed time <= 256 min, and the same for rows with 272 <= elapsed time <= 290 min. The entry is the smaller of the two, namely 14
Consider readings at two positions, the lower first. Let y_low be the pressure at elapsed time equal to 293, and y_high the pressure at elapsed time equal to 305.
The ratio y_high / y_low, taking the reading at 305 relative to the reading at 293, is 1.05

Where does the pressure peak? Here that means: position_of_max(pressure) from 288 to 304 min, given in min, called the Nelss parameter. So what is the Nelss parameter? 299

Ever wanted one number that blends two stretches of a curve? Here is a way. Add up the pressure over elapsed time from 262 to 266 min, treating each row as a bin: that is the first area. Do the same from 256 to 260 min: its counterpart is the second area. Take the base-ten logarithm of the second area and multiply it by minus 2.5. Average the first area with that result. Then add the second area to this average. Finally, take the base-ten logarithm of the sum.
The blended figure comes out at 3.30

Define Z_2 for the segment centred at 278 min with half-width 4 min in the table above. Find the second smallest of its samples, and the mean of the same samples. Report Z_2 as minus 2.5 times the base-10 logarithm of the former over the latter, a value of 0.006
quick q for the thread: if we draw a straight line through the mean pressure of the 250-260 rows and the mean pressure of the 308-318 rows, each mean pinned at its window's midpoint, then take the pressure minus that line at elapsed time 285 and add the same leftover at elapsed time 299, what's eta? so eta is 49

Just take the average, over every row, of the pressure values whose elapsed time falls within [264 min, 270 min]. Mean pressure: 347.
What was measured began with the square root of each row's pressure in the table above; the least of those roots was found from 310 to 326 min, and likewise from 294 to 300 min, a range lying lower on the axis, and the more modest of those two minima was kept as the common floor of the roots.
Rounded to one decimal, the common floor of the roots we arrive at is 18.1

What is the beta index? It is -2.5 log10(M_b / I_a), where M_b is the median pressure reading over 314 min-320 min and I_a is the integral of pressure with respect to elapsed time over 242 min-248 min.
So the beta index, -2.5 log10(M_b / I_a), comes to 1.90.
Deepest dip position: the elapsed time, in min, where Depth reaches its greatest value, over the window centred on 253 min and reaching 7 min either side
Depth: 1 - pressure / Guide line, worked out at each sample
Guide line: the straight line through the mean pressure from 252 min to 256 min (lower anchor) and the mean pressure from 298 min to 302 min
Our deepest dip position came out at 251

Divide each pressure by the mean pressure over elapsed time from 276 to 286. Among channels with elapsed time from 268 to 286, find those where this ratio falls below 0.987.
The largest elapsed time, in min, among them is 279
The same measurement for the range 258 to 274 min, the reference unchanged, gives 273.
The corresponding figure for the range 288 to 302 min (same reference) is 293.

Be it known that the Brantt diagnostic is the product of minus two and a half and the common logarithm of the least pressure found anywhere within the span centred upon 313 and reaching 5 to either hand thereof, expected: -6.32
